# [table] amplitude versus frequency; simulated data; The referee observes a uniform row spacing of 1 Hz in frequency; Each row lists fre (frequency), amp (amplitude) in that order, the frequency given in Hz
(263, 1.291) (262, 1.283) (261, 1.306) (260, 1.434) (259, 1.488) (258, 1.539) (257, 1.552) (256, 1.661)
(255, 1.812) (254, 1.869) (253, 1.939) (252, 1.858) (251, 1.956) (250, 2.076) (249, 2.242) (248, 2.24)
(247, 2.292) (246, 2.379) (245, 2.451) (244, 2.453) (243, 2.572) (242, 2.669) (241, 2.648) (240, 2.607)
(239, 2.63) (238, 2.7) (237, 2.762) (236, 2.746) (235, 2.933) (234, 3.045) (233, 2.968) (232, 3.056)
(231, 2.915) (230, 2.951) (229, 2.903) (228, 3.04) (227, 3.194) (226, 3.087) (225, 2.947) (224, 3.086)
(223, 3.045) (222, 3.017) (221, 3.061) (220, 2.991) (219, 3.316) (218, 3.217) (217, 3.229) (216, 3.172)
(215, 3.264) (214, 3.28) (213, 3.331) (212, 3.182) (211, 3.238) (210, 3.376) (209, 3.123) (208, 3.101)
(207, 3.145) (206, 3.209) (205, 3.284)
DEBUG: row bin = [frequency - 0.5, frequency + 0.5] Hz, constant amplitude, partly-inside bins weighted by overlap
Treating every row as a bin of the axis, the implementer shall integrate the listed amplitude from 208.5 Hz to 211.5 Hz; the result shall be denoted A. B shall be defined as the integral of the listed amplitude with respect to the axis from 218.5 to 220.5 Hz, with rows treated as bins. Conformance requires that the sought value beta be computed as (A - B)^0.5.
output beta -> 1.9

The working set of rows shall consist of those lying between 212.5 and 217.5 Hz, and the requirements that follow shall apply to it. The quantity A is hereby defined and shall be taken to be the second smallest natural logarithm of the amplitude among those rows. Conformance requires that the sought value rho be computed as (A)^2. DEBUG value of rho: 1.4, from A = 1.2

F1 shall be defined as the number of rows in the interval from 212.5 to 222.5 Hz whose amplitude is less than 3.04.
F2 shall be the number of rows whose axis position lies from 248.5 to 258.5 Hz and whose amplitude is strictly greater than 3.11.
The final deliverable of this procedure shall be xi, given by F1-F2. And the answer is 2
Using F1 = 2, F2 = 0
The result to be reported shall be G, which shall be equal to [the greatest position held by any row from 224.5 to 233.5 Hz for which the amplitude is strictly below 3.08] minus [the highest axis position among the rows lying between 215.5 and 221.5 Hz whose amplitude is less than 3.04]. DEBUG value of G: 13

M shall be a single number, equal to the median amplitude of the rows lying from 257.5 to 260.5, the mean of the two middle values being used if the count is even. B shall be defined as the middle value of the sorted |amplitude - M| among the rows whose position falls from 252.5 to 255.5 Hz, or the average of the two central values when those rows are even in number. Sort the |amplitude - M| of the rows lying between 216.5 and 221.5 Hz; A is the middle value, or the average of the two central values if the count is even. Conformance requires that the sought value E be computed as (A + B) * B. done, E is 0.8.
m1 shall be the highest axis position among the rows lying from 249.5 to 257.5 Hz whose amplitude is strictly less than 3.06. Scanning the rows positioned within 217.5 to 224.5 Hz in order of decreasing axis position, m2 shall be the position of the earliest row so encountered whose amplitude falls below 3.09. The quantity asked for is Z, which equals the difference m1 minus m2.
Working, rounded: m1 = 257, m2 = 224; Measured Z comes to 33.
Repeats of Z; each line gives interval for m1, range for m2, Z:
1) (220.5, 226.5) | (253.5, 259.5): -34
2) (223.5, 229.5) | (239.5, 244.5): -15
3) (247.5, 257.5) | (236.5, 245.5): 12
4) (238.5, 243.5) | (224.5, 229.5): 14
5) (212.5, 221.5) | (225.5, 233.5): -13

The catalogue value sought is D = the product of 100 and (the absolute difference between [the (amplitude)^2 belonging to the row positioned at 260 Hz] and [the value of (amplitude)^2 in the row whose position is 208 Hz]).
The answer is 756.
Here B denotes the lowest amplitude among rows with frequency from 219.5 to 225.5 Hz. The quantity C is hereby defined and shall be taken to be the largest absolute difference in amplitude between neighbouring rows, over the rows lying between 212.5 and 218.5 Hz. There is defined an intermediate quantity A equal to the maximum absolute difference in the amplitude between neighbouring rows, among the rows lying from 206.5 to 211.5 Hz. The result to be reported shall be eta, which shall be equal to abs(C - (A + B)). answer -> 3.11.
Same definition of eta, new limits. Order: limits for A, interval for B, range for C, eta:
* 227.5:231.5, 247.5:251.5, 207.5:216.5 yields 1.84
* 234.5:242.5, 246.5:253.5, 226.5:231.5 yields 1.89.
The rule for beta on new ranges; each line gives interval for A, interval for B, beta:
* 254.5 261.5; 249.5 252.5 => 2.2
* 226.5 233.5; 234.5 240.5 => 2.2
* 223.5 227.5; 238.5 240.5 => 2.7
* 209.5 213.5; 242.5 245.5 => 2.4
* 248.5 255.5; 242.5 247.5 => 1.3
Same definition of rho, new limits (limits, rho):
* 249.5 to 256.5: 0.4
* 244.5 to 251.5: 0.5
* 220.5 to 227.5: 1.2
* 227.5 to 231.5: 1.1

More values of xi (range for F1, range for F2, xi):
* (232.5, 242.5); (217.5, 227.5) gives 6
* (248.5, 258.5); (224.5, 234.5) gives 9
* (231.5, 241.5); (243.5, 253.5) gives 8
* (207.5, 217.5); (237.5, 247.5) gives 0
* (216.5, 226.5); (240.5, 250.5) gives 3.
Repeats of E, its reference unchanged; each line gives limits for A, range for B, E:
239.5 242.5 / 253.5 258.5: 0.2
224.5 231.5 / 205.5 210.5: 5.2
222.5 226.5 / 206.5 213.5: 5.5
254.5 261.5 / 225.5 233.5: 2.4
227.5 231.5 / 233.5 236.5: 4.2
